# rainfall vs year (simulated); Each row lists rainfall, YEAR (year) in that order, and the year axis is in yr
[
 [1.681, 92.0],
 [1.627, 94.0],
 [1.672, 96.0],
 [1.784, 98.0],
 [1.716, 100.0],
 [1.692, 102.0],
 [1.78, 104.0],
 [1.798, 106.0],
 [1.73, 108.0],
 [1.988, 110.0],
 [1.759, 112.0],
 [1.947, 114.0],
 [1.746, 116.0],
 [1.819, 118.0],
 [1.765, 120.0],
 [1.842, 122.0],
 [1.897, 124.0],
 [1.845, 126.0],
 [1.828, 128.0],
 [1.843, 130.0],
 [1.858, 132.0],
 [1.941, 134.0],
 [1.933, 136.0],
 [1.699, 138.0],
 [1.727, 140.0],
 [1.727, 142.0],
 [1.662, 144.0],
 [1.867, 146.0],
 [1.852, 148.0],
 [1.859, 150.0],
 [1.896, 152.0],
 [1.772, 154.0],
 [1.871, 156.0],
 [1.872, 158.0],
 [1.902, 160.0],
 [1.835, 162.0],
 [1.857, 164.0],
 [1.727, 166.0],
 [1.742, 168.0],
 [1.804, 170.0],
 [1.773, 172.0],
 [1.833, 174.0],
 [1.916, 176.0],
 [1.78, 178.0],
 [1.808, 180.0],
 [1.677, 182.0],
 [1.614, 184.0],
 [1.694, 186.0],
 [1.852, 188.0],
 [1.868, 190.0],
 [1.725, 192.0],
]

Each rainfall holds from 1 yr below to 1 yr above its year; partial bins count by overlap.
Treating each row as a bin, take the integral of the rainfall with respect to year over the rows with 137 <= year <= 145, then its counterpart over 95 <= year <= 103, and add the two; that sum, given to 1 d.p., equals 27.4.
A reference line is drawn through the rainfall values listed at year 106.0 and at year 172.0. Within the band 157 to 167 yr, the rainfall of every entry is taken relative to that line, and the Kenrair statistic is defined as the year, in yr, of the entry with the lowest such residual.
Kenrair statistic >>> 166.0 yr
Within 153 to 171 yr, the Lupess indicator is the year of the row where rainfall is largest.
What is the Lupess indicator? 160.0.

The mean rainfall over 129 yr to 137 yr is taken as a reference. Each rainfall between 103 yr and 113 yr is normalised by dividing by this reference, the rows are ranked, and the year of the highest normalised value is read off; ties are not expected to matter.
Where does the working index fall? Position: 110.0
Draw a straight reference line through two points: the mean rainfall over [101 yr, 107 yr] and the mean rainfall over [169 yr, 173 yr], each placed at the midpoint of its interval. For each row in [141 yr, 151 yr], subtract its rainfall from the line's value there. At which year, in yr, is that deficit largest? 144.0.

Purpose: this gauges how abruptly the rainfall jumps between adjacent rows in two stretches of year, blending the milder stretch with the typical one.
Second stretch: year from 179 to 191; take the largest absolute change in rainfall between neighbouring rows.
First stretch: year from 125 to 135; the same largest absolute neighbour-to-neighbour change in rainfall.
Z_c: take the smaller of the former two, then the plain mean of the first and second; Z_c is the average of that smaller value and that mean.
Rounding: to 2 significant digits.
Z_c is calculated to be 0.10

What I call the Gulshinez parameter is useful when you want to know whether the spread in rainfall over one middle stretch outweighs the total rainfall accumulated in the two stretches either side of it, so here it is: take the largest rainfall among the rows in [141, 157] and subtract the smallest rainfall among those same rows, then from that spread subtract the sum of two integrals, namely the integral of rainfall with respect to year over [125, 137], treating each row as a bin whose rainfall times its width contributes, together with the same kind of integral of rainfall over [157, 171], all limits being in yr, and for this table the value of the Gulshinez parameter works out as -48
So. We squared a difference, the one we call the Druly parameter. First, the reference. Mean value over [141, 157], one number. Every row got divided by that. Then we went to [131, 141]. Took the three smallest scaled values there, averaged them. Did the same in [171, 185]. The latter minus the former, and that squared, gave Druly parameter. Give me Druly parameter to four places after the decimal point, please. 0.0016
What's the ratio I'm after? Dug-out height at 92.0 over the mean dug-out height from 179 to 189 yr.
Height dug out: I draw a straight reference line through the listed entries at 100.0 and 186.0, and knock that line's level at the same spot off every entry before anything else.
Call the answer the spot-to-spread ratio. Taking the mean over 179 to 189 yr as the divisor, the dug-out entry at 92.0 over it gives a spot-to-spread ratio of -1.1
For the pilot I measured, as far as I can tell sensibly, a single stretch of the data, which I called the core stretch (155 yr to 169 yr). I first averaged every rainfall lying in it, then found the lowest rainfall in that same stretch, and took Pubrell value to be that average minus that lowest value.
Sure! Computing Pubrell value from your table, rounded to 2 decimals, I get 0.10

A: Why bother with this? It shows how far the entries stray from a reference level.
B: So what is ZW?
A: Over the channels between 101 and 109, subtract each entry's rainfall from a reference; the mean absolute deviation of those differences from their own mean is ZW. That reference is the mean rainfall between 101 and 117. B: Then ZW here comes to 0.04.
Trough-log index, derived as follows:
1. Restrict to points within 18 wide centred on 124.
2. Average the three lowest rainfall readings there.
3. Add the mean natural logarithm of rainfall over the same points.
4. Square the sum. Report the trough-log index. 5.7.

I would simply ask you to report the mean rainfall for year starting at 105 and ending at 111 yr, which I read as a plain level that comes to 1.84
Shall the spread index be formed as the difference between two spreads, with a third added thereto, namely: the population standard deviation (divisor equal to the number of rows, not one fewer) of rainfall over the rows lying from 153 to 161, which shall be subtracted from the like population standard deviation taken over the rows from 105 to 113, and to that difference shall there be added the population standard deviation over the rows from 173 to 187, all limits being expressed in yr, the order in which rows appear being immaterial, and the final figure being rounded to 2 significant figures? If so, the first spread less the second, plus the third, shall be 0.15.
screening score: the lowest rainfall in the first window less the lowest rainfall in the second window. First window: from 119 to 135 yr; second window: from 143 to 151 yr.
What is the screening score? 0.10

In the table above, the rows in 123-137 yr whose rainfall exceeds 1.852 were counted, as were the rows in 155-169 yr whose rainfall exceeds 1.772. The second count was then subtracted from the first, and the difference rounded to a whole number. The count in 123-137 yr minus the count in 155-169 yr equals -1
